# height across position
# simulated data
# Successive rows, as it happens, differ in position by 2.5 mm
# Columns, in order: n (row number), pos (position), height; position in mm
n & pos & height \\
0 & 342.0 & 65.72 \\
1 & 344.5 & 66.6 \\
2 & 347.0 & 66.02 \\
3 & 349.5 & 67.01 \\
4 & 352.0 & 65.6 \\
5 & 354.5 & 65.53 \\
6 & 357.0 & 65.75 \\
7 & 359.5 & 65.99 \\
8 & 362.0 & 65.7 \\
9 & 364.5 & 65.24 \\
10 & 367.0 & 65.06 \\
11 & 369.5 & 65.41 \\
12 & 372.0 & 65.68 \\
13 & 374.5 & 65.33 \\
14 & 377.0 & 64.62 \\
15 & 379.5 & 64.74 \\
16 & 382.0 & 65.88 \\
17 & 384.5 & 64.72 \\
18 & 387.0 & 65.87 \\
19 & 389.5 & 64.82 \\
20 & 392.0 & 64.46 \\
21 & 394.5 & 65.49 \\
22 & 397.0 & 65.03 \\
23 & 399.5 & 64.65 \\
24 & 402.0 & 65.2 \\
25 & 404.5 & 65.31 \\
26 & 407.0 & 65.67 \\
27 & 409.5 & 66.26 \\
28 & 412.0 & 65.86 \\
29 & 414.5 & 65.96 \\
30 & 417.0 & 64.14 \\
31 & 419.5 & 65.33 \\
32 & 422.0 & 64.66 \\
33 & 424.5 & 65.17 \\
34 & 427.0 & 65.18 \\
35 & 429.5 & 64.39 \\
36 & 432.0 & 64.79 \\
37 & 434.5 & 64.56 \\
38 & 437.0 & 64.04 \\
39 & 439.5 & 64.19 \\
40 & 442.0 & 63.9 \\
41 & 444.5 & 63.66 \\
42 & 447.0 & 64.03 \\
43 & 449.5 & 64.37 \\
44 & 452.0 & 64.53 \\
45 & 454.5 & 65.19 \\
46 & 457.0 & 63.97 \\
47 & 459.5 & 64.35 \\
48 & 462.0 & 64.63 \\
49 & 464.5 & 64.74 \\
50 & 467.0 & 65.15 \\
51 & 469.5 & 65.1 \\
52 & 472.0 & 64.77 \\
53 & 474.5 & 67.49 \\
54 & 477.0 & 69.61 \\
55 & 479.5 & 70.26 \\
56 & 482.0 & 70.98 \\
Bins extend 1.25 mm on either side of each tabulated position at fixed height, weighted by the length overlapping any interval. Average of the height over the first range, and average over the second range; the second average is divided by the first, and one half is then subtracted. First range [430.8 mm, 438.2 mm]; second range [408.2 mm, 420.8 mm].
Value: 0.516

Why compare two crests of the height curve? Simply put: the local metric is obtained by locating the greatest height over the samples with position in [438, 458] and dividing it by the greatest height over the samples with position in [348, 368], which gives 0.97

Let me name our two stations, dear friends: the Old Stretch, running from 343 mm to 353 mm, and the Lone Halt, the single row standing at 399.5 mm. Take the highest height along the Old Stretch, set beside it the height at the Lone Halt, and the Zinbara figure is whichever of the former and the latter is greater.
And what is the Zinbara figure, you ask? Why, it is 67.0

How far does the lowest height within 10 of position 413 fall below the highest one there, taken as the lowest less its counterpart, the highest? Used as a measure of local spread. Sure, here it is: -2.12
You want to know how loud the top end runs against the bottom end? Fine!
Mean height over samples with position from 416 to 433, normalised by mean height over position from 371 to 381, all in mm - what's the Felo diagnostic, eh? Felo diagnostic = 1.00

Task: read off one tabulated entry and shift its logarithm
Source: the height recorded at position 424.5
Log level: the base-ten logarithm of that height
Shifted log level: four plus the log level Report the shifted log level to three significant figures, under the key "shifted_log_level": 5.81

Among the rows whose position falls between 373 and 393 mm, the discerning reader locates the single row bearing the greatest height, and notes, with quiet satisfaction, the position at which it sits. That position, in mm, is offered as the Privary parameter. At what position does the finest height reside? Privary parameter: 382.0 mm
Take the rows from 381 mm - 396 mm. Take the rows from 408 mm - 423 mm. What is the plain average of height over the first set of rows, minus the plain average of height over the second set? -0.2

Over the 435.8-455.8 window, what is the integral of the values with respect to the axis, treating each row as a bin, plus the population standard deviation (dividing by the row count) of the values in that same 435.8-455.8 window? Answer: 1285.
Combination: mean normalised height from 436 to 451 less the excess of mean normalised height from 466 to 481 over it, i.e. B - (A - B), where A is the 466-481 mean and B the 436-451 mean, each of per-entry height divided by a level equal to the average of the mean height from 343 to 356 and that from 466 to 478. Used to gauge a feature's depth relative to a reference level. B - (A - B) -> 0.92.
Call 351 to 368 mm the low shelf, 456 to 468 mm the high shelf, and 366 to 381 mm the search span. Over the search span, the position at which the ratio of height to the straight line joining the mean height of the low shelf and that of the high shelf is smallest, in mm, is 377.0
